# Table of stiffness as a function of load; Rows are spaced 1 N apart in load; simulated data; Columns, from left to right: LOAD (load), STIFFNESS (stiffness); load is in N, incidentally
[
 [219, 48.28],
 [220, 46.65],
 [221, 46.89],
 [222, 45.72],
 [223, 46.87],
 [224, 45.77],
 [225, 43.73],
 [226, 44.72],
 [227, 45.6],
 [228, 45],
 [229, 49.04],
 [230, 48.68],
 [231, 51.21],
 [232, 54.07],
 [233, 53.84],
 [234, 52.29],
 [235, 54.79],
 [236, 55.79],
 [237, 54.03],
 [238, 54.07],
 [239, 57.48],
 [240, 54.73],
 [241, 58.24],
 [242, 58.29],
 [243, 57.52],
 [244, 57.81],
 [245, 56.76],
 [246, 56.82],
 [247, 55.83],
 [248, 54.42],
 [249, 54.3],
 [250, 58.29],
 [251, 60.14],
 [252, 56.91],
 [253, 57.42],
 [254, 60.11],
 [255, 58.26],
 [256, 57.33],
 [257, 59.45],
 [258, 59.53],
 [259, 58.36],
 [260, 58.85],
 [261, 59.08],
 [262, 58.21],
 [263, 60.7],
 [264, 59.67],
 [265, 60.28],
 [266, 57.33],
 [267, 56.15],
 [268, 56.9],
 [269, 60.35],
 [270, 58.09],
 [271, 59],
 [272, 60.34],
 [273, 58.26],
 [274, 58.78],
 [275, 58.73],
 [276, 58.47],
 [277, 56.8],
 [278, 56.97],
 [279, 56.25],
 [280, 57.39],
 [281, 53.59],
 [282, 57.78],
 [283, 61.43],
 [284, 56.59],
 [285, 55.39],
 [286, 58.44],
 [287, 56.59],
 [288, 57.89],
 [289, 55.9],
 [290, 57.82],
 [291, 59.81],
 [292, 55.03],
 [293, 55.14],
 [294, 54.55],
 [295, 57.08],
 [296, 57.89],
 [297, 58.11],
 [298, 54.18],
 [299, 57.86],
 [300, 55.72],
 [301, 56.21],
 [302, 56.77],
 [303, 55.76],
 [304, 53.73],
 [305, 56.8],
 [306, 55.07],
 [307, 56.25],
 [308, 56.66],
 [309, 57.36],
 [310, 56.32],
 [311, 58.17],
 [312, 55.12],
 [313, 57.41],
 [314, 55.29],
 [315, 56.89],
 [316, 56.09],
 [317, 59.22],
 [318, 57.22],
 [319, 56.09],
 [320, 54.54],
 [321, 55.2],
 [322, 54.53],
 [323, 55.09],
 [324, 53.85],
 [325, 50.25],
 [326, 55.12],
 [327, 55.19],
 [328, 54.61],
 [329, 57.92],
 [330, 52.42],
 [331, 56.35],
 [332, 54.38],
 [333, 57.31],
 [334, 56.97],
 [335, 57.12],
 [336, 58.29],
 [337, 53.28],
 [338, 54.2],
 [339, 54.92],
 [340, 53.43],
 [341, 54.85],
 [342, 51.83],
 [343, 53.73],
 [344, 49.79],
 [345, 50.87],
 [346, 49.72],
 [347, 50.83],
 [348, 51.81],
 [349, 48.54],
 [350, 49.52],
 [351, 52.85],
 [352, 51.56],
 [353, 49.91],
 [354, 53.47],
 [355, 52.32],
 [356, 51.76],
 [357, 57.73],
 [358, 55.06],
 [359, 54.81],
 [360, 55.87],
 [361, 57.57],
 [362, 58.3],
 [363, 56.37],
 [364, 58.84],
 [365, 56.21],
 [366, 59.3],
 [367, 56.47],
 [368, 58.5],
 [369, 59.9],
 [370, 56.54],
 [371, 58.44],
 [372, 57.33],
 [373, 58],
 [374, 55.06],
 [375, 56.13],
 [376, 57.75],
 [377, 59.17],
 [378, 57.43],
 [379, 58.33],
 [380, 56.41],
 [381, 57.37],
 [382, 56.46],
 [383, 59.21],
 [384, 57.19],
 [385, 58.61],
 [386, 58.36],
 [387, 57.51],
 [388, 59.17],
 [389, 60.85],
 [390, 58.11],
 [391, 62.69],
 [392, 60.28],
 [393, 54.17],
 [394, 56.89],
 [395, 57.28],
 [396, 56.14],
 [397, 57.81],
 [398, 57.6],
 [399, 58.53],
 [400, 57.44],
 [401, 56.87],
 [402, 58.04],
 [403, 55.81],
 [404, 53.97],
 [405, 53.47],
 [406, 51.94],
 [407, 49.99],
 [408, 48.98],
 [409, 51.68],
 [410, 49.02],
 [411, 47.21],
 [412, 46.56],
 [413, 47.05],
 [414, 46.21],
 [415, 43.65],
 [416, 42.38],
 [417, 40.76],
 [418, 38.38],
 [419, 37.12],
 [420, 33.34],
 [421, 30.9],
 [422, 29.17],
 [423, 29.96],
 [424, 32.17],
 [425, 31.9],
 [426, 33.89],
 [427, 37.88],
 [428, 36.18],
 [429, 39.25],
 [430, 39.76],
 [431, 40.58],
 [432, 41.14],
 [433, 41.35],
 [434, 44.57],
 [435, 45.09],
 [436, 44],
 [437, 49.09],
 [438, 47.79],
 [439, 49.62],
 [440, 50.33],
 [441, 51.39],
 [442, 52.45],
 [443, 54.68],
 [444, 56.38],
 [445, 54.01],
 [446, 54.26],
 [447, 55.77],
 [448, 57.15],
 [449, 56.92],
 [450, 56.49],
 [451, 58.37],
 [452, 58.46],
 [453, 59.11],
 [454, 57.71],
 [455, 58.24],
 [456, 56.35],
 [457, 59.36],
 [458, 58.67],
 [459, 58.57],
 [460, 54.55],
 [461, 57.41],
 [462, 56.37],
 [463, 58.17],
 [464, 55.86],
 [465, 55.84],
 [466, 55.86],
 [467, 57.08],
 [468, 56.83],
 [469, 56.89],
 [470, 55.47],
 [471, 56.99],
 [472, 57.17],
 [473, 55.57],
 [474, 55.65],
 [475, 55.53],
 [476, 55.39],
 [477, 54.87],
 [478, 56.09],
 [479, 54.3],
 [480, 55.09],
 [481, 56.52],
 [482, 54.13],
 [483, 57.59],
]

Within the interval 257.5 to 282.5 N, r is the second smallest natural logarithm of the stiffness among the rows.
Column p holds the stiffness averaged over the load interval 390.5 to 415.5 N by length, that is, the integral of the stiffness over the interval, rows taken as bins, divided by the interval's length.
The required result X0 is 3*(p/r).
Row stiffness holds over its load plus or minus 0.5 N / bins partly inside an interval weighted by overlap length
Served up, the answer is 40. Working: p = 54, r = 4.03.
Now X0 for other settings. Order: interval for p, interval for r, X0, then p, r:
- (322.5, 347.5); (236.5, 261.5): 41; 54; 3.99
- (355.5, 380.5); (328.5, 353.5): 44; 57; 3.90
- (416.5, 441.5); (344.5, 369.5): 31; 40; 3.90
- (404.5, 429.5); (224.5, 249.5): 32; 41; 3.80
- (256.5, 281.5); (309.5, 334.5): 44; 58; 3.96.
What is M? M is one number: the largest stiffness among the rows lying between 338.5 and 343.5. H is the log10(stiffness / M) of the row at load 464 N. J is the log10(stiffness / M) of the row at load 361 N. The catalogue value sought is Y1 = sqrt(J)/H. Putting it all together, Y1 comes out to 19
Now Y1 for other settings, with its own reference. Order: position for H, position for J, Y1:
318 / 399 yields 9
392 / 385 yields 4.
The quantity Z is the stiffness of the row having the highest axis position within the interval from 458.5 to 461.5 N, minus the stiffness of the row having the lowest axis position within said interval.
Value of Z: -1.2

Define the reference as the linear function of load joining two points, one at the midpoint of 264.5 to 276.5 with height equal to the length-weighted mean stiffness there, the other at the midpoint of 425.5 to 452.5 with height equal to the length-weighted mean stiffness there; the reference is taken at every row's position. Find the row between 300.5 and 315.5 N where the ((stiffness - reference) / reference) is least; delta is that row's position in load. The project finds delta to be 304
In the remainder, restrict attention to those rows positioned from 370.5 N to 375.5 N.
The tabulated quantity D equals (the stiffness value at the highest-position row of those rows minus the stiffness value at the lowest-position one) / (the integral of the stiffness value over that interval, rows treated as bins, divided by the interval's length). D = -0.04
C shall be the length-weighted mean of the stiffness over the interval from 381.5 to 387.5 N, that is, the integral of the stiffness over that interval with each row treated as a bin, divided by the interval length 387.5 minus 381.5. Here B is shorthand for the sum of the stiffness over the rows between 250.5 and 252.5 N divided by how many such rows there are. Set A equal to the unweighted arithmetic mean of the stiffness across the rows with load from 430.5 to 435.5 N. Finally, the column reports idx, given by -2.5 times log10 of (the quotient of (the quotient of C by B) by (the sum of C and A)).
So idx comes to 5.02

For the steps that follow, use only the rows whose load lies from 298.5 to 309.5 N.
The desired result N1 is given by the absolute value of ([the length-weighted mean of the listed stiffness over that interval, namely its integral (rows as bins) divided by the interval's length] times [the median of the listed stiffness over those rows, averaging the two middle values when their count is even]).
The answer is 3161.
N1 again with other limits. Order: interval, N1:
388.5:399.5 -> 3365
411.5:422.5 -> 1614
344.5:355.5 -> 2596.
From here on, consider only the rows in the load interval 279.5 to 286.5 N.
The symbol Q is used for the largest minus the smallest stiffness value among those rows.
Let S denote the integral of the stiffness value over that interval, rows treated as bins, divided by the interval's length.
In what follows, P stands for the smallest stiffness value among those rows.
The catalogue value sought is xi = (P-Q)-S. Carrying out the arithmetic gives -11.5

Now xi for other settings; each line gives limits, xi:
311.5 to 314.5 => -3.1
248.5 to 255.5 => -9.5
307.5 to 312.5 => -4.7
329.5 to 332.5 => -5.9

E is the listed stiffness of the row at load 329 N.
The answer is 57.92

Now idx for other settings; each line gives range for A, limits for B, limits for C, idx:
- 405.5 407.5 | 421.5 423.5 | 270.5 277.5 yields 4.36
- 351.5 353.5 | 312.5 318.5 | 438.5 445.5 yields 5.12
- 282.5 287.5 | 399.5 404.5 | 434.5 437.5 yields 5.26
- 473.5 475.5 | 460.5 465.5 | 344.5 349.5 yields 5.19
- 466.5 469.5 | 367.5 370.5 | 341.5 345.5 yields 5.22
